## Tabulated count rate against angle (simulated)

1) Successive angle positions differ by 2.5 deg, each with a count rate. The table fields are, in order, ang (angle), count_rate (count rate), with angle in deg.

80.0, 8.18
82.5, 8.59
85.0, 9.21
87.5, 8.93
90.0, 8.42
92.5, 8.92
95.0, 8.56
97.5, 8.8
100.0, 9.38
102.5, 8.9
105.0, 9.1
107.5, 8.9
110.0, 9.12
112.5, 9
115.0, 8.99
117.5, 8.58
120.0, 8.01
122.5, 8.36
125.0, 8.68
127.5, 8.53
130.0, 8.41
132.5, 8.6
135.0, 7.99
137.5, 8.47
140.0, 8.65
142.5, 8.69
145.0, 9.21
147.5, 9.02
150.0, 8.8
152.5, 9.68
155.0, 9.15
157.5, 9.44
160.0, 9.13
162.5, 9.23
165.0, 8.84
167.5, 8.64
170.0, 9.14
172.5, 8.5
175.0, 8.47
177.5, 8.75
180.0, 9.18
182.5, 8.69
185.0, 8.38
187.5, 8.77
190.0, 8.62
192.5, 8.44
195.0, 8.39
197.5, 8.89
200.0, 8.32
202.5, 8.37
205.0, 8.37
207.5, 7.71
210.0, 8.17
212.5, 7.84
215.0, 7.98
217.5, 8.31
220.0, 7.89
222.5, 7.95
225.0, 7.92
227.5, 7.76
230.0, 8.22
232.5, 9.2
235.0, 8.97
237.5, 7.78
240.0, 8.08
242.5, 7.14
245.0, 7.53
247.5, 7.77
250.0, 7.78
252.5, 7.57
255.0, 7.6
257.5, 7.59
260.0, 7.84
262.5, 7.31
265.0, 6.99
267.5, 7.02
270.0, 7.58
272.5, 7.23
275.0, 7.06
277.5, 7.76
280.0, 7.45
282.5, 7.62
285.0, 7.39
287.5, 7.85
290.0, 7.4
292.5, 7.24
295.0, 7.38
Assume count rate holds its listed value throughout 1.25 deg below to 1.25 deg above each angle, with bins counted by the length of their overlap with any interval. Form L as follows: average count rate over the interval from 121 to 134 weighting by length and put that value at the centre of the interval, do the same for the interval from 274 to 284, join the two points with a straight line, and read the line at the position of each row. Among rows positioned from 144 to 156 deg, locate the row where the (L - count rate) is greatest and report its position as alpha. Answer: 150.0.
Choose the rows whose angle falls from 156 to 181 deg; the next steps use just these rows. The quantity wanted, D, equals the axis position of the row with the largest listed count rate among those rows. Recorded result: 157.5 deg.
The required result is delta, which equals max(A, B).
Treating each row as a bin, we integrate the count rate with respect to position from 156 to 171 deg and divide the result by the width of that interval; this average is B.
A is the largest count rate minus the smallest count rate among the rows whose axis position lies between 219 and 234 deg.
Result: 9.1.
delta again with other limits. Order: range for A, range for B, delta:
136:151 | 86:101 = 8.8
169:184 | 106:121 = 8.8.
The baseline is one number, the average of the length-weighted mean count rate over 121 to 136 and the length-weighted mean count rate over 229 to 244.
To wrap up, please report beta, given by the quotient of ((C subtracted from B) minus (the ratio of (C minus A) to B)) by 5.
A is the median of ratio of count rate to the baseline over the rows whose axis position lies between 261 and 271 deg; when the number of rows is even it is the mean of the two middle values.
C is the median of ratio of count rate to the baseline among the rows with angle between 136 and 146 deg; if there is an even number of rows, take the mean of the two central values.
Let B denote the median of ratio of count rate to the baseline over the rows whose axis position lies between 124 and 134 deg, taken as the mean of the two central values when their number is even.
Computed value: -0.038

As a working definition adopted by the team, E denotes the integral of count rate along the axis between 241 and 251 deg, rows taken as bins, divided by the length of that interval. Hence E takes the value 7.6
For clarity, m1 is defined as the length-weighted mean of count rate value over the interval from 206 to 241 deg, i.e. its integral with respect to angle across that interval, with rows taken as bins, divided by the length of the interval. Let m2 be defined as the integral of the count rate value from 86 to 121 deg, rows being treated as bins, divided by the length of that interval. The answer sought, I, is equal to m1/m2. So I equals 0.92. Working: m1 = 8.1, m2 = 8.84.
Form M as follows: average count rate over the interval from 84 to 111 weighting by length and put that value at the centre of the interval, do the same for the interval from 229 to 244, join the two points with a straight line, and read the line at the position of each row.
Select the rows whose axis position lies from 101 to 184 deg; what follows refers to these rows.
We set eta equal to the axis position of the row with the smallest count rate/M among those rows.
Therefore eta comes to 120.0 deg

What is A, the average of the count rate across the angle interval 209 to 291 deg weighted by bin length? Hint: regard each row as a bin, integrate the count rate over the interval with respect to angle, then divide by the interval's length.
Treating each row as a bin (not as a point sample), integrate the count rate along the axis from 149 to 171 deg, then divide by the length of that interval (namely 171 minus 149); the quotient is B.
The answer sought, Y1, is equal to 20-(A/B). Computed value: 19.2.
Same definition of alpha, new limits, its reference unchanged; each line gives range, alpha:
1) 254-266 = 265.0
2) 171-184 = 175.0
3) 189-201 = 200.0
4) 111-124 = 120.0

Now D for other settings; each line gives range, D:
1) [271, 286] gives 277.5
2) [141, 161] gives 152.5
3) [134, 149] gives 145.0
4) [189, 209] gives 197.5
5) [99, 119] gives 100.0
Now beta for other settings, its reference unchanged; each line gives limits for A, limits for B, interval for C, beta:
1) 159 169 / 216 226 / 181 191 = -0.009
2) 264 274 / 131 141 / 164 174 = -0.043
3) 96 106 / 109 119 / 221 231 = 0.049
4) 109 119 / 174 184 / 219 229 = 0.045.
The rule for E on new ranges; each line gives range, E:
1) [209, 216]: 8.0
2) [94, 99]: 8.7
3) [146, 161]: 9.2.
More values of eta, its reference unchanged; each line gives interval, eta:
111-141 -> 120.0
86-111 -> 90.0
